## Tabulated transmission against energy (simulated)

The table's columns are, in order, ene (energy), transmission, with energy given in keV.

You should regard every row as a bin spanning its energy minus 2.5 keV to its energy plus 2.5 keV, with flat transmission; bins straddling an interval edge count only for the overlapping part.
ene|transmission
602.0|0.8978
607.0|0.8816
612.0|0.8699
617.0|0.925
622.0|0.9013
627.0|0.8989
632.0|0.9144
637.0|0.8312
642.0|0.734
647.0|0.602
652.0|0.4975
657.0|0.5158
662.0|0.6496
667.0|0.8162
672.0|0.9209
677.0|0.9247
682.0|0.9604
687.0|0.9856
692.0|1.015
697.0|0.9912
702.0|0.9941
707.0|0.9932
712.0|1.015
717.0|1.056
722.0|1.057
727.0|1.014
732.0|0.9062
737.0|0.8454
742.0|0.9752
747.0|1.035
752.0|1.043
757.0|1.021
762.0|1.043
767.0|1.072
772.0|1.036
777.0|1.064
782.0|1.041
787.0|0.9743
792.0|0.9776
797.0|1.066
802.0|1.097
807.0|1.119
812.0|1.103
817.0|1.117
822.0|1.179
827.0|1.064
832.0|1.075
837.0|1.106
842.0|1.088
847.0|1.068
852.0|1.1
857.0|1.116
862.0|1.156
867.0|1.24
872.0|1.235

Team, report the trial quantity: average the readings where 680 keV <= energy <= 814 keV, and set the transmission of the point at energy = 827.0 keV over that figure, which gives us 1.04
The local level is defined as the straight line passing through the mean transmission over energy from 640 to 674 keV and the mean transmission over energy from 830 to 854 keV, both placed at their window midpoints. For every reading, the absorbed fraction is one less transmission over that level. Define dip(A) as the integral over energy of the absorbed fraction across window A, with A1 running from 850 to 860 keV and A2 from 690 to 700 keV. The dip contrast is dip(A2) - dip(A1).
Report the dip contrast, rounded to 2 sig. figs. -3.3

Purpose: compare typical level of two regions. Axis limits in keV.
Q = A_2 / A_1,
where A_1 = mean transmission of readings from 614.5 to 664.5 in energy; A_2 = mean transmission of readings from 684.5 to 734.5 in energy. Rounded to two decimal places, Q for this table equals 1.34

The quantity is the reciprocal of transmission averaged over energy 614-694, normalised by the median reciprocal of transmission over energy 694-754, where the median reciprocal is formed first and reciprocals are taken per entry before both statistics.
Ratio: 1.29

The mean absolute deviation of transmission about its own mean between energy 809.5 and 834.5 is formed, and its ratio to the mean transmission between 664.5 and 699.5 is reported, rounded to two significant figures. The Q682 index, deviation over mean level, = 0.034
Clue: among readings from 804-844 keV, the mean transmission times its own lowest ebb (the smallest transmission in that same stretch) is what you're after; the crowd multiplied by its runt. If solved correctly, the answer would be 1.18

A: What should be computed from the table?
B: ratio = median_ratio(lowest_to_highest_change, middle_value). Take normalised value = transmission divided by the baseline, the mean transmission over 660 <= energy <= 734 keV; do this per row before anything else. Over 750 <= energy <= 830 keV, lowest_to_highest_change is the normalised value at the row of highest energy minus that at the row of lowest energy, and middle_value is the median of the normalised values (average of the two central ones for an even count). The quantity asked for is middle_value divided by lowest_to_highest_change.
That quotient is 51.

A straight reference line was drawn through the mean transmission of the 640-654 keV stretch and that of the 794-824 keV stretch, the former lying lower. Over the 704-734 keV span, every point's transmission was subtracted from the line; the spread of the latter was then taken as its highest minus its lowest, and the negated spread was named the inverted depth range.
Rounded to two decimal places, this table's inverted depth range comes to -0.20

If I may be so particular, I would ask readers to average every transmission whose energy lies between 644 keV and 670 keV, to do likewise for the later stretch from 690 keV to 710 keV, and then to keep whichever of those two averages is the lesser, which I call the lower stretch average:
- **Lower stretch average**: 0.62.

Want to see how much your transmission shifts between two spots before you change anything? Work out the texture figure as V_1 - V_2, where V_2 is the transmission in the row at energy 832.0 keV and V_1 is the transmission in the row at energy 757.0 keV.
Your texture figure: -0.05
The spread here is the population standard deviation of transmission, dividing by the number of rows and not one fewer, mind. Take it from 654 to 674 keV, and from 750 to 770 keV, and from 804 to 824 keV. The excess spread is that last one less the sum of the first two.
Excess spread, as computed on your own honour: -0.14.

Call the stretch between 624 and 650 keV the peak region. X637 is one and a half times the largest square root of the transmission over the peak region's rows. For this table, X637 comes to 1.43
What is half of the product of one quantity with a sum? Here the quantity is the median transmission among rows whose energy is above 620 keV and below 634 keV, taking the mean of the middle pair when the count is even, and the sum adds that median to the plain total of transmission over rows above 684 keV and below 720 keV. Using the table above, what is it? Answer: 3.6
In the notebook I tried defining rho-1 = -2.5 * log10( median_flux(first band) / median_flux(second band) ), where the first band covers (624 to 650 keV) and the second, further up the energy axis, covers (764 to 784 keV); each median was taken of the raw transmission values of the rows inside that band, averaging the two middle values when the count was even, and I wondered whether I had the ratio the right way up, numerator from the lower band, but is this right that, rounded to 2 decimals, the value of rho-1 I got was 0.26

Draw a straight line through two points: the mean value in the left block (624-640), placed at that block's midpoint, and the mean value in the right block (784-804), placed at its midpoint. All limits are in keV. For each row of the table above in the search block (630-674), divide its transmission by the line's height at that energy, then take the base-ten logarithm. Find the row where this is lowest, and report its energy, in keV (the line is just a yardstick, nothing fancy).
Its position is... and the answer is 652.0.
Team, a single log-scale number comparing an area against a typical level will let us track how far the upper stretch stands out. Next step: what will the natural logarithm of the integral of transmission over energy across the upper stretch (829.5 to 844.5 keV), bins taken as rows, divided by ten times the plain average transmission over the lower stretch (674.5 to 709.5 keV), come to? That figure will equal 0.51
